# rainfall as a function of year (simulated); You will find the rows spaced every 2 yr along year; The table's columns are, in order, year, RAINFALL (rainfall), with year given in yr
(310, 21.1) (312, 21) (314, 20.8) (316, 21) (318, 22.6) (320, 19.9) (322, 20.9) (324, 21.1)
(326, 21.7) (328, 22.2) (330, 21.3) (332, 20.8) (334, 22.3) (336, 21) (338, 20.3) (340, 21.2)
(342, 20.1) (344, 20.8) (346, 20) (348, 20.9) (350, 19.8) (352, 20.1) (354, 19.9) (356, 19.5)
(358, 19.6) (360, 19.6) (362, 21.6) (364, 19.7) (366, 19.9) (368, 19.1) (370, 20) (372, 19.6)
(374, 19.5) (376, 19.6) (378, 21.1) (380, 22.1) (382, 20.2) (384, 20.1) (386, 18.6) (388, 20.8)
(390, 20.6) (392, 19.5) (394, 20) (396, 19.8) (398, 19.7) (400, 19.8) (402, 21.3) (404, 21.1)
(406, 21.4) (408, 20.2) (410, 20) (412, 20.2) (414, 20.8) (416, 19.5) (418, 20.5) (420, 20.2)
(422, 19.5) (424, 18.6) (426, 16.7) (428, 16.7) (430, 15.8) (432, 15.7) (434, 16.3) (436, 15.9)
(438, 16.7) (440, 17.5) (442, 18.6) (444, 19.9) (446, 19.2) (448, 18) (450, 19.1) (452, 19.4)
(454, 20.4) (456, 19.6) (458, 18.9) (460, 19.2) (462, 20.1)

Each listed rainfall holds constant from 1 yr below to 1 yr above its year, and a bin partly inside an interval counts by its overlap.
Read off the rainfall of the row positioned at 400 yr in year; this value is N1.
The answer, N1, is 19.8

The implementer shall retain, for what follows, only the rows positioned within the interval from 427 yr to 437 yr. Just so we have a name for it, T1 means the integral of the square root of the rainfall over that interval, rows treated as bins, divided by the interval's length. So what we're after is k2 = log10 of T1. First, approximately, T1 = 4.01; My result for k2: 0.603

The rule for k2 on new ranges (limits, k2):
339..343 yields 0.657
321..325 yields 0.661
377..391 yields 0.656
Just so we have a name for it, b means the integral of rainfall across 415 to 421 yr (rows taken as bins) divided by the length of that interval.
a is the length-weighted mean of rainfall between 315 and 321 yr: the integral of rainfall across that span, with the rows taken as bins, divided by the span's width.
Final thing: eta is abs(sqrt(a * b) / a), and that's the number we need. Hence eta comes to 0.97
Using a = 21.2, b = 20.1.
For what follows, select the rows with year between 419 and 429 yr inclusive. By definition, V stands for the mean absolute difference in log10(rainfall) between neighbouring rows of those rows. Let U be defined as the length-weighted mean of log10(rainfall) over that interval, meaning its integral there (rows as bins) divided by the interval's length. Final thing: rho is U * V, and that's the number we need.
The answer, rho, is 0.026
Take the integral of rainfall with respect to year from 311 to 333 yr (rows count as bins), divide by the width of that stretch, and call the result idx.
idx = 21.2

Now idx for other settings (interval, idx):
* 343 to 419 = 20.2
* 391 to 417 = 20.3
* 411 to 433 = 18.6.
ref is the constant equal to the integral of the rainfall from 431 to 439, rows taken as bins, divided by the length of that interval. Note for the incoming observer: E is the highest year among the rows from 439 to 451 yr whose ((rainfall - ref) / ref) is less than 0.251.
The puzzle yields 450 yr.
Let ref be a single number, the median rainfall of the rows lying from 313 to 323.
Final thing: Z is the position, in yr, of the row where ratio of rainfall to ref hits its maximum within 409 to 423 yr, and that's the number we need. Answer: 414 yr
